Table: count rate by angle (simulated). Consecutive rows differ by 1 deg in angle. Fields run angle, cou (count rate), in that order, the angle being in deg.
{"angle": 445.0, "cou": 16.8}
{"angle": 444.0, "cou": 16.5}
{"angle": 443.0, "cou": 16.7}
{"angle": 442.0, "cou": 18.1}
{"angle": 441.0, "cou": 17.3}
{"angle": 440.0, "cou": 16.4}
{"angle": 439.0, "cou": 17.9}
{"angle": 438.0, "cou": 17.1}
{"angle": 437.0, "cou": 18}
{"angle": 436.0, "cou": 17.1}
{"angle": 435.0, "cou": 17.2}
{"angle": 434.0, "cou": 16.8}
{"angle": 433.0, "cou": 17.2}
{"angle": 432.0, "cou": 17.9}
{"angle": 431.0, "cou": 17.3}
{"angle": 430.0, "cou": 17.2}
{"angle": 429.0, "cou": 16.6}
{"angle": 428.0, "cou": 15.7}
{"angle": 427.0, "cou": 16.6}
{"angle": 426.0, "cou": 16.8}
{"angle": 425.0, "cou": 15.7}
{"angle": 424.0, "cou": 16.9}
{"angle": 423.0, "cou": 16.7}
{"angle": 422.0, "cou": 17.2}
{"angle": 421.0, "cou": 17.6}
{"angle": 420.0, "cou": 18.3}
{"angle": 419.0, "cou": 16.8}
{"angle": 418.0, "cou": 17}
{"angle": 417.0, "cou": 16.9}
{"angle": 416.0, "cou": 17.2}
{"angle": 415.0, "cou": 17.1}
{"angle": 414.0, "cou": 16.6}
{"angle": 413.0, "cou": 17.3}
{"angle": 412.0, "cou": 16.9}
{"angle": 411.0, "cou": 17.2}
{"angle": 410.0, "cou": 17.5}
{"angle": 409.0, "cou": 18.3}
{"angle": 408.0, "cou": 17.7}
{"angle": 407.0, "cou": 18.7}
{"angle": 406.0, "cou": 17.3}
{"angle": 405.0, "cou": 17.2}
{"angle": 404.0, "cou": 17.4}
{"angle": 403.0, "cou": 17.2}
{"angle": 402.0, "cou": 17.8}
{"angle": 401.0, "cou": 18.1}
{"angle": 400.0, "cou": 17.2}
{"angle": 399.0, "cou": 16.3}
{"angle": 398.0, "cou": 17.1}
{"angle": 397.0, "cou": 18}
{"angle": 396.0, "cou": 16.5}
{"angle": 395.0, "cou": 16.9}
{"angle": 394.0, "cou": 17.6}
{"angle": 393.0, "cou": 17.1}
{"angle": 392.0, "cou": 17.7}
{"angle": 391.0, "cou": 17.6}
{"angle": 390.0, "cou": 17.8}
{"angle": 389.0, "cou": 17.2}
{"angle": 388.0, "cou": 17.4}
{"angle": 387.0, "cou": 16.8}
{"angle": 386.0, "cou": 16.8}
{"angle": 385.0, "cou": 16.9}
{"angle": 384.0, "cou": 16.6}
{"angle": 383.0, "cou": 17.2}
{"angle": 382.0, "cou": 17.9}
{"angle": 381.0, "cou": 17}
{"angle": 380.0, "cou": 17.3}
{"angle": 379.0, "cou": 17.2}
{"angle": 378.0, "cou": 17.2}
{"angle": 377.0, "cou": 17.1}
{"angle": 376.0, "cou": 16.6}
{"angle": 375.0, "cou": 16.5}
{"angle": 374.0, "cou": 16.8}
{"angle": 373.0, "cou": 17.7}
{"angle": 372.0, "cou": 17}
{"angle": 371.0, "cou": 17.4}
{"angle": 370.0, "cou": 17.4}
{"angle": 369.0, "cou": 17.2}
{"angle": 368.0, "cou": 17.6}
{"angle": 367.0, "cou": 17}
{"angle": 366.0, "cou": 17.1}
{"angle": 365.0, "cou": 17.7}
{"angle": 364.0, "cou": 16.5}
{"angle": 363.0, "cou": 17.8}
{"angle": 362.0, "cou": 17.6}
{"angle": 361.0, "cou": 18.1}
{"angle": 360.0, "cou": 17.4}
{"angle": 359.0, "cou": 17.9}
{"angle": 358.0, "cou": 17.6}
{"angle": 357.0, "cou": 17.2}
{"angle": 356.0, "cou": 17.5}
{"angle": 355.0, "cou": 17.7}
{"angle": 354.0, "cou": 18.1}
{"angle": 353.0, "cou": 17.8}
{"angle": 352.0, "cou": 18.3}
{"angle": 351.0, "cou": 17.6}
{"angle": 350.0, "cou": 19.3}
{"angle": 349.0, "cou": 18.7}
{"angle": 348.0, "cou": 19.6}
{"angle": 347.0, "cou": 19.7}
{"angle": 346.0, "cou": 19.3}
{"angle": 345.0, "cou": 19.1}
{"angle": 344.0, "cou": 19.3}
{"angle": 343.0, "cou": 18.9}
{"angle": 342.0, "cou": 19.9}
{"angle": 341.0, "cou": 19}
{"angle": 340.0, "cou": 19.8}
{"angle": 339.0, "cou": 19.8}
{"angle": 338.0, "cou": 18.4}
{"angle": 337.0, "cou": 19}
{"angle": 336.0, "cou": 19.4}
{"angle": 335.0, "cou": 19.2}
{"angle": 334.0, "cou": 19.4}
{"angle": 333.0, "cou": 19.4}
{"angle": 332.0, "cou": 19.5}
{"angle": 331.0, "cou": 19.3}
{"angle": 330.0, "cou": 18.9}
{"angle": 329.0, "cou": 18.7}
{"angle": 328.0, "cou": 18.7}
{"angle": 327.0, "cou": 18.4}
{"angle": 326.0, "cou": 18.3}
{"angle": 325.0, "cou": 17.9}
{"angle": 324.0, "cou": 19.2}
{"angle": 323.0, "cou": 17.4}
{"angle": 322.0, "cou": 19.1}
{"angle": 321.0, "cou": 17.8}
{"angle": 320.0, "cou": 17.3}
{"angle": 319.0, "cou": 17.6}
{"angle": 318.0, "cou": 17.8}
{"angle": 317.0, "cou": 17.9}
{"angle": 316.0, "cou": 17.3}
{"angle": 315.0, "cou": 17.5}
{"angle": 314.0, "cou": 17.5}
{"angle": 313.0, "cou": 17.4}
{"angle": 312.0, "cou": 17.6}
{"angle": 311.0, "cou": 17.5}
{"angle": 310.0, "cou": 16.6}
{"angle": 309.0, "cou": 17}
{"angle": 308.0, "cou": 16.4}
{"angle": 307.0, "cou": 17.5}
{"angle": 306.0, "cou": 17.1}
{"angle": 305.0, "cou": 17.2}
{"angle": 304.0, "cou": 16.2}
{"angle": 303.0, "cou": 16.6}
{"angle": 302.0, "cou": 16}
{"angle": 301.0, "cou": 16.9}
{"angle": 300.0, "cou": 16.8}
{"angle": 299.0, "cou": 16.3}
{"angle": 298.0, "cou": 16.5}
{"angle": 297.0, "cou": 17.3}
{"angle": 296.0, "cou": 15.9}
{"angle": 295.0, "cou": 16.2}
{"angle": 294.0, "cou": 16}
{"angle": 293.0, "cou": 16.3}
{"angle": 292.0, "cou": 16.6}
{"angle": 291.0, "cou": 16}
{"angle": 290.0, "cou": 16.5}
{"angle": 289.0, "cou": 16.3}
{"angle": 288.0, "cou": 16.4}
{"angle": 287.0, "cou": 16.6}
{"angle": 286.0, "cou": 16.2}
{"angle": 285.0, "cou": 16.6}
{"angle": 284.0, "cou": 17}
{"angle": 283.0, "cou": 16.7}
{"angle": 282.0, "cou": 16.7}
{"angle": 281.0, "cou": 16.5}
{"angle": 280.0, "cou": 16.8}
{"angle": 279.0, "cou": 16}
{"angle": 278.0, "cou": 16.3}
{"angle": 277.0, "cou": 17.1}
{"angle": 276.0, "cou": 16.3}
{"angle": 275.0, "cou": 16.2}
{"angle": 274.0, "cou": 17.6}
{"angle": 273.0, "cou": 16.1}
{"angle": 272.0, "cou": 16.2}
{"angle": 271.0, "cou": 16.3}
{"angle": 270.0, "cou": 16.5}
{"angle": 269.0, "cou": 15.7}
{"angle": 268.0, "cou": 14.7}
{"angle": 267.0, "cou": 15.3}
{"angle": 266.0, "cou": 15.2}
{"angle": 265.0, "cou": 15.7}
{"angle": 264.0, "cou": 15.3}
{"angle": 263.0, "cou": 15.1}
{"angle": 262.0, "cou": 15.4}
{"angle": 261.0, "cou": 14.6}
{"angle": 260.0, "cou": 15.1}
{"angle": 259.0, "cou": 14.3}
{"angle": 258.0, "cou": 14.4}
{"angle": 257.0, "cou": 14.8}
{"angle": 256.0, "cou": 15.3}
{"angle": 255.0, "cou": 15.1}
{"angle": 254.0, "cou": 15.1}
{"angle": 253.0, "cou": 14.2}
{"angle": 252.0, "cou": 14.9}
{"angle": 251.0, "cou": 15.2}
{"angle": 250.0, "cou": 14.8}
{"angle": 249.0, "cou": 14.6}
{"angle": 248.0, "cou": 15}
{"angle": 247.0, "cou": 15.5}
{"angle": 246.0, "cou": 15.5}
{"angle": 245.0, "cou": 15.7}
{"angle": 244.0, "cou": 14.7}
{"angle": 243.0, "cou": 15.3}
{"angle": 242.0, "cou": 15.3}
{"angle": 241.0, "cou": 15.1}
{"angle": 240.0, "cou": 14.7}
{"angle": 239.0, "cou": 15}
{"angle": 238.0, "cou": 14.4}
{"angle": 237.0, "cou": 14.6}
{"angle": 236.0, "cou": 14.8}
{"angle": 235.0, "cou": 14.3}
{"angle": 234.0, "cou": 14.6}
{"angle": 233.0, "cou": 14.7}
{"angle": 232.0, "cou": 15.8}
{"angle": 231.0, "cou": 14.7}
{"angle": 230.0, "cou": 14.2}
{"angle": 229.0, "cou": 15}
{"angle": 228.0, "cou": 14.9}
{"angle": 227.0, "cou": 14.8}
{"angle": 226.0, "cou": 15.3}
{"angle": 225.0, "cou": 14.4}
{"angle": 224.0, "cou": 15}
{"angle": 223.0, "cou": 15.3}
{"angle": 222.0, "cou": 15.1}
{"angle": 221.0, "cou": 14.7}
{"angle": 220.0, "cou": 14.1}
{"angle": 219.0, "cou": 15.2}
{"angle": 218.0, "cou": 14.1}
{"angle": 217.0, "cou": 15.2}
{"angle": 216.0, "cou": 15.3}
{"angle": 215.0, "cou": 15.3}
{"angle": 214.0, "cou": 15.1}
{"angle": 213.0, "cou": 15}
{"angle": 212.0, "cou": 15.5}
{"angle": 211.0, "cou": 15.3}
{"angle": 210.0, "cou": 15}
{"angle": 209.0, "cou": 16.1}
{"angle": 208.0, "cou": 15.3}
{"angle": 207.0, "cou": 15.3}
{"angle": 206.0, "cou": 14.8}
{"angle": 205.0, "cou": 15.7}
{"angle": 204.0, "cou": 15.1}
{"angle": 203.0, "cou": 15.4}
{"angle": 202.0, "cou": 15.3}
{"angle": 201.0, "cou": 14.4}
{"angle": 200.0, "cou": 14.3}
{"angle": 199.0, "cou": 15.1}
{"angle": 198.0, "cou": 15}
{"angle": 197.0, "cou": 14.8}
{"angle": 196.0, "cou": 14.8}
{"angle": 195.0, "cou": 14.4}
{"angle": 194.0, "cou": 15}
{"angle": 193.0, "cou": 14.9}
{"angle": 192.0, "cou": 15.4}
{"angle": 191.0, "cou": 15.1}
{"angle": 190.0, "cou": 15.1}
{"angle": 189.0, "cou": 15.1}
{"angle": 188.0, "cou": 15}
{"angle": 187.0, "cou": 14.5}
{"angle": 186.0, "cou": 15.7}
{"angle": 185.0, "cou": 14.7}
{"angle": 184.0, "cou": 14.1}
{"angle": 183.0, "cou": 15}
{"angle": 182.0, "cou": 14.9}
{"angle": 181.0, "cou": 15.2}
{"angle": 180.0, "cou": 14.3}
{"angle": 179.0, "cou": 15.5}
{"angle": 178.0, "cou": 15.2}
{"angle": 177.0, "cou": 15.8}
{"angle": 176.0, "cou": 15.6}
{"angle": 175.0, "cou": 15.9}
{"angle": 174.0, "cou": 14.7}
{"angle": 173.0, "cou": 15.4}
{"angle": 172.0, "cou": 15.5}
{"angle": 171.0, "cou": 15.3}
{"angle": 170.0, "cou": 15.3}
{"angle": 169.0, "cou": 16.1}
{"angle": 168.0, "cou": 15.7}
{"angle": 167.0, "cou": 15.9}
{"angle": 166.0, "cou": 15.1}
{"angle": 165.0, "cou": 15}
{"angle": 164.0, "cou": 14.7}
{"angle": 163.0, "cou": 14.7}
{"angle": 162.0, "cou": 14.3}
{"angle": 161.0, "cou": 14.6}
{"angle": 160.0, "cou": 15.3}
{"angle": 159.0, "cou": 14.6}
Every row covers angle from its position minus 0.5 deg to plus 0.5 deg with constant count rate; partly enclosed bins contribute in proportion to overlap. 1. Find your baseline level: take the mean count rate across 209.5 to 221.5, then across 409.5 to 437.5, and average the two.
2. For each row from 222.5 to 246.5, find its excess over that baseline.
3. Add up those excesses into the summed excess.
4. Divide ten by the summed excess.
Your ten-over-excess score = -0.4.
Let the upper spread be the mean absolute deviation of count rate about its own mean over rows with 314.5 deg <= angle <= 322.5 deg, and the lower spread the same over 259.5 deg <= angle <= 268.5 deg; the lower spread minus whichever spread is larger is -0.113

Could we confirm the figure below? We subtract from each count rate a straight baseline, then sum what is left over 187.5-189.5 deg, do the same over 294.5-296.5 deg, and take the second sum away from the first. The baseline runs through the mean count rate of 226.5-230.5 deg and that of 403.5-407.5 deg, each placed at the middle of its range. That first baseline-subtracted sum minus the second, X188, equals 1.5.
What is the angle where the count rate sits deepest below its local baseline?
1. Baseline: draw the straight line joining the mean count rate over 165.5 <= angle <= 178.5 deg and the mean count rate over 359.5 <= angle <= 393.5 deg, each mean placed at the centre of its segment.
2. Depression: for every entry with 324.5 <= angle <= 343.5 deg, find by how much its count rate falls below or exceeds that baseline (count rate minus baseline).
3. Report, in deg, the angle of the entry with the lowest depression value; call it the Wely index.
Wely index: 325.0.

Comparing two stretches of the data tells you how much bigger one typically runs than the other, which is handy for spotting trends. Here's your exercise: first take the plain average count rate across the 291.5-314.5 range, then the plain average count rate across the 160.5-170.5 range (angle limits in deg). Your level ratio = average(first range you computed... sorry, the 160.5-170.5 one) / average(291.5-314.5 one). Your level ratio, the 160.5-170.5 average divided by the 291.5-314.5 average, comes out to 0.904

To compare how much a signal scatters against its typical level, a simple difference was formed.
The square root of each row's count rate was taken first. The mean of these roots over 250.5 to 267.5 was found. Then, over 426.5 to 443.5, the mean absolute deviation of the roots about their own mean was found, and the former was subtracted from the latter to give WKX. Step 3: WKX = -3.82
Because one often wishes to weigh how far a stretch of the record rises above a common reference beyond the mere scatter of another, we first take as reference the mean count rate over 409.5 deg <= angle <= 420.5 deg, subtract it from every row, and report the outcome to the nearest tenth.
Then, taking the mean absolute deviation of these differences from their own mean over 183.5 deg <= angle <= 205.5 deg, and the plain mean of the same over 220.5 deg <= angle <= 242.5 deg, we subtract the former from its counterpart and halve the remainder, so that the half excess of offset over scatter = -1.3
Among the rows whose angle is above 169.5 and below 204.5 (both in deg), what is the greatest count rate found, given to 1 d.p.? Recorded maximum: 15.9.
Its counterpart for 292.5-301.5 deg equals 17.3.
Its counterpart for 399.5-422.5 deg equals 18.7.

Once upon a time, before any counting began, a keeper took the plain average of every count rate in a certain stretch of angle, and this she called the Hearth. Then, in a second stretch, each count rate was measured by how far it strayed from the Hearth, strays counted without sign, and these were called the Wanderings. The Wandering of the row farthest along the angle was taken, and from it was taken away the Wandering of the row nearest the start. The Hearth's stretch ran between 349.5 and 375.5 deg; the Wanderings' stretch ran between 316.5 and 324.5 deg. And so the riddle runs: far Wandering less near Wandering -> 1.3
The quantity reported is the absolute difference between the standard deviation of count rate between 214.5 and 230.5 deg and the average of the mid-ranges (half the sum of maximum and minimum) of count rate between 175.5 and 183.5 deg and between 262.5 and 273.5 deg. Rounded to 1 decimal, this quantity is 14.9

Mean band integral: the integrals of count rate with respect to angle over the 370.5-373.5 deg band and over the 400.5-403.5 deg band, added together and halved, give 52.6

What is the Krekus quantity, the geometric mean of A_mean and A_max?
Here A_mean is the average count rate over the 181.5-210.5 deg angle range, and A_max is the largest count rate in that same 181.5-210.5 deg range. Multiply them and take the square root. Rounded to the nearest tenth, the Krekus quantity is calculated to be 15.5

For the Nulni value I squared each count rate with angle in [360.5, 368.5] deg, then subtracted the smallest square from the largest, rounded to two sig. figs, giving 55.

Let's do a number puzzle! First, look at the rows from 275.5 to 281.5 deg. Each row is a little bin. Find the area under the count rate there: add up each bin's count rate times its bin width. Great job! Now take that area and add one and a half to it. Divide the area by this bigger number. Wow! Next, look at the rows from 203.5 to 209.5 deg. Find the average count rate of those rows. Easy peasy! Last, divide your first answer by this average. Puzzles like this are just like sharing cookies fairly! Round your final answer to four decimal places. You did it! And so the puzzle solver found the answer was 0.0640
